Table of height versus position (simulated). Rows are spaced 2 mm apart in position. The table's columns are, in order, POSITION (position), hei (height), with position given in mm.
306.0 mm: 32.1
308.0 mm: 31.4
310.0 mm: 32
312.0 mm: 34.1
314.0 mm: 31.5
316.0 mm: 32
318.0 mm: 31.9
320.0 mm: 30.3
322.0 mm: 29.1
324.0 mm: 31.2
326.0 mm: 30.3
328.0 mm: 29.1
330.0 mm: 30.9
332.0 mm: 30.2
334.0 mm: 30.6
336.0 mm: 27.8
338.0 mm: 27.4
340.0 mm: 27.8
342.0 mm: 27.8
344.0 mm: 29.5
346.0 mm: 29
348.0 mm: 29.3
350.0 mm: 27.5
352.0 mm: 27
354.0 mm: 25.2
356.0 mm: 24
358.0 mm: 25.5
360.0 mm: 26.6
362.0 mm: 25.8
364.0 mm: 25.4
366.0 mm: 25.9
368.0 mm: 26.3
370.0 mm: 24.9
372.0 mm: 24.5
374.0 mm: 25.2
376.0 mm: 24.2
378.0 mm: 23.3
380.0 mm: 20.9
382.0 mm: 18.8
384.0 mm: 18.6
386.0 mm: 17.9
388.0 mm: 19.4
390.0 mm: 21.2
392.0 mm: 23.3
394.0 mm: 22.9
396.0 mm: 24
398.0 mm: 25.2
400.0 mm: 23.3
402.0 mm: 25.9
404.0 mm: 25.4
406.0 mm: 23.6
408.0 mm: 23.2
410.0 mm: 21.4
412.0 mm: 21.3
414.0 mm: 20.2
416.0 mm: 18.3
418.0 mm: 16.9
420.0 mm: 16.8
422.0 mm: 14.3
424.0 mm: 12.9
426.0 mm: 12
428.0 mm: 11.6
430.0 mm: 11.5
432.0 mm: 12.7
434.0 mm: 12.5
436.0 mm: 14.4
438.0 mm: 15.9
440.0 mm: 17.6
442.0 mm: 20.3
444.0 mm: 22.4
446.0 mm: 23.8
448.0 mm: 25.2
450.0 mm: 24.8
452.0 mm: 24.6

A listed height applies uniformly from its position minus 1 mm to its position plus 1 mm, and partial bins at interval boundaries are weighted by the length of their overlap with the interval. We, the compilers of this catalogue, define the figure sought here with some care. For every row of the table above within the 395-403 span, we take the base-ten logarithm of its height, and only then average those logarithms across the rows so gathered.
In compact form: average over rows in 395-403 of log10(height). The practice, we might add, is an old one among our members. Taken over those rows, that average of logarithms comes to 1.39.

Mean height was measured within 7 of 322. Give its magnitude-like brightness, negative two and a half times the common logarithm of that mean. -3.71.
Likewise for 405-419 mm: -3.29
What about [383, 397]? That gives -3.31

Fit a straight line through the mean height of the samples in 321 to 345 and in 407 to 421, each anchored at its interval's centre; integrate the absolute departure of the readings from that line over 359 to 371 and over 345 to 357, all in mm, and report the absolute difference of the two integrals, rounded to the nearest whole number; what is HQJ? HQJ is 10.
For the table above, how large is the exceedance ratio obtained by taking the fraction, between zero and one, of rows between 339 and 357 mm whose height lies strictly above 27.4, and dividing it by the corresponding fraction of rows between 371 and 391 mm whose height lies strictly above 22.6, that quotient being 1.67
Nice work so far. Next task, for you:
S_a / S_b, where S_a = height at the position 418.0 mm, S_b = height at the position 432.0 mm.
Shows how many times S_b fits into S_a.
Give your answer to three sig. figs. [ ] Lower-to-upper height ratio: 1.33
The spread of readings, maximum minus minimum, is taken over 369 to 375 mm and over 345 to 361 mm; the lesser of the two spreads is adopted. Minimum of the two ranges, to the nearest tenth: 0.7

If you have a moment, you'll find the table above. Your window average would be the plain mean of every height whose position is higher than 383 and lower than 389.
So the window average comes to 19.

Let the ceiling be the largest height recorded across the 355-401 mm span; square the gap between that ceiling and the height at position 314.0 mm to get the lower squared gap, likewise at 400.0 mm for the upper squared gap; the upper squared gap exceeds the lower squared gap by -13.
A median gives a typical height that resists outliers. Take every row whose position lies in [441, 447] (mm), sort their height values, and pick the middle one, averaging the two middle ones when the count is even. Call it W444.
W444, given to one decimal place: 22.4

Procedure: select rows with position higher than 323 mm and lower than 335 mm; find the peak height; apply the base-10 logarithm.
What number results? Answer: 1.49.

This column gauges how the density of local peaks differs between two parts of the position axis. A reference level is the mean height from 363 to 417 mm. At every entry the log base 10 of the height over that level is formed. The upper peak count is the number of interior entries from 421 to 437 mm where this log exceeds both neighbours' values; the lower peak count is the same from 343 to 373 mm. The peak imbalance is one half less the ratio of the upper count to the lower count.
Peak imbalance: 0.2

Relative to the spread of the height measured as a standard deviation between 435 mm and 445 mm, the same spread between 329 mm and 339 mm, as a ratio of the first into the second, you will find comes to 0.51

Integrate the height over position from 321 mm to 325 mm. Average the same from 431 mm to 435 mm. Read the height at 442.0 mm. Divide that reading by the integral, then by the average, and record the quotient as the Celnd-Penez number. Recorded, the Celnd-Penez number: 0.0134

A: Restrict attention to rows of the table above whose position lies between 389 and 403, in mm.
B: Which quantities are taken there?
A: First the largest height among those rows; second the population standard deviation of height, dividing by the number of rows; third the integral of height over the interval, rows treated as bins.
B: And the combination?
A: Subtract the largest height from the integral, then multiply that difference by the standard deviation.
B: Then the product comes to 438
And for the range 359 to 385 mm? 1559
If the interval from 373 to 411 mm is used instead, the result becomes 1983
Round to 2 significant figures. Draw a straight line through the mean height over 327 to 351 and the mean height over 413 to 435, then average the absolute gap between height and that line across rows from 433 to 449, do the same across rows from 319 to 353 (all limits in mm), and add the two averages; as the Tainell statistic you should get 8.6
